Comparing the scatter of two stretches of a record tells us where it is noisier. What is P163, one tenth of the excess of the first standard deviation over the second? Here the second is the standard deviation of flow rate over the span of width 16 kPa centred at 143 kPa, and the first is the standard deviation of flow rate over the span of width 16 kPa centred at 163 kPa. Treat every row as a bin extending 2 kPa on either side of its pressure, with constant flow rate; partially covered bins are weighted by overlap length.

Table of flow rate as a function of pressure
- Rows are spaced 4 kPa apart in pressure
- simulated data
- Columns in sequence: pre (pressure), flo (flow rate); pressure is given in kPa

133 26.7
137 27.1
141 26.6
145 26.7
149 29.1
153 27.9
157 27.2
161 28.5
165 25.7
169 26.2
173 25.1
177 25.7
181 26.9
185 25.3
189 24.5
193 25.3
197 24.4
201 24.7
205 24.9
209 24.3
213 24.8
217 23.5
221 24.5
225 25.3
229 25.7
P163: 0.01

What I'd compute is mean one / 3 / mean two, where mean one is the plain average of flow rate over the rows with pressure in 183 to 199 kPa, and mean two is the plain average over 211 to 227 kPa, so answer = 0.338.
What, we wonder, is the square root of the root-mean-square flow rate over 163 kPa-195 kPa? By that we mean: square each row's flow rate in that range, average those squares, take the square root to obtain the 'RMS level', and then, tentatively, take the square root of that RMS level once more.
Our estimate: 5.06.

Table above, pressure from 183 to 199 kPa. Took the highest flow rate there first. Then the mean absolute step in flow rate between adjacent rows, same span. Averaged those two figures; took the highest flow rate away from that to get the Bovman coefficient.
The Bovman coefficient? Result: -12.2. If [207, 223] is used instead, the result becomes -11.9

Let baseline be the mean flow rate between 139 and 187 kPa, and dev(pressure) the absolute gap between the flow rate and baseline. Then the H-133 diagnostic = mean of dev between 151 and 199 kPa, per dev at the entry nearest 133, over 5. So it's 6.1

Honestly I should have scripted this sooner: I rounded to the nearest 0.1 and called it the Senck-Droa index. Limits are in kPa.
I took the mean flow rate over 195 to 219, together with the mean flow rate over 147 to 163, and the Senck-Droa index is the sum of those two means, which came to 52.6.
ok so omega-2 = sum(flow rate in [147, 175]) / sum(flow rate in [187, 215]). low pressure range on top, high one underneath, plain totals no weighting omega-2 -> 1.1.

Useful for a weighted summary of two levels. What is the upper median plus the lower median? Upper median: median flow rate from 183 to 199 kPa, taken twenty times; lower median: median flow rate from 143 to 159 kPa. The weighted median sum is 526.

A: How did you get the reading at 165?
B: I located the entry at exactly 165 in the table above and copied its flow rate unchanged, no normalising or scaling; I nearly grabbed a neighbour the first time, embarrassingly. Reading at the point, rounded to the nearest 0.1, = 25.7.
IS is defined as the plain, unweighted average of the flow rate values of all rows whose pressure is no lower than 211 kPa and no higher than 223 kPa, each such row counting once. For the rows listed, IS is 24.3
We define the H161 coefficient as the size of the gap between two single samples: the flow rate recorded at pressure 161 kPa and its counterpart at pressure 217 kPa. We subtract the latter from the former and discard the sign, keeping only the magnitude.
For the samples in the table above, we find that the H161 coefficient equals 5.0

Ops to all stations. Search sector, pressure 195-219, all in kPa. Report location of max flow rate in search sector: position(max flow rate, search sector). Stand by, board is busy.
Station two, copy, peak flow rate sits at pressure 205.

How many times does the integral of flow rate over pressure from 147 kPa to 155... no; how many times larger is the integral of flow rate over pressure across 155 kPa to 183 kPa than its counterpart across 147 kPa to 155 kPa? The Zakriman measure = 3.3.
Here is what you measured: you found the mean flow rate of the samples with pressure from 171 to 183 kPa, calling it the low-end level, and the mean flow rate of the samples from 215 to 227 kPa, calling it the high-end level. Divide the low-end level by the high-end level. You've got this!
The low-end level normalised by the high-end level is 1.06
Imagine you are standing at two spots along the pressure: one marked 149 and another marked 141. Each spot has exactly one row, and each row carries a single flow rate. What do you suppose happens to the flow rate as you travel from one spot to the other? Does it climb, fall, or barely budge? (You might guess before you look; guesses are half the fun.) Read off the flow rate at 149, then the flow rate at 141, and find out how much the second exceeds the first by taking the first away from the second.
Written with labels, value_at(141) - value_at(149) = -2.5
